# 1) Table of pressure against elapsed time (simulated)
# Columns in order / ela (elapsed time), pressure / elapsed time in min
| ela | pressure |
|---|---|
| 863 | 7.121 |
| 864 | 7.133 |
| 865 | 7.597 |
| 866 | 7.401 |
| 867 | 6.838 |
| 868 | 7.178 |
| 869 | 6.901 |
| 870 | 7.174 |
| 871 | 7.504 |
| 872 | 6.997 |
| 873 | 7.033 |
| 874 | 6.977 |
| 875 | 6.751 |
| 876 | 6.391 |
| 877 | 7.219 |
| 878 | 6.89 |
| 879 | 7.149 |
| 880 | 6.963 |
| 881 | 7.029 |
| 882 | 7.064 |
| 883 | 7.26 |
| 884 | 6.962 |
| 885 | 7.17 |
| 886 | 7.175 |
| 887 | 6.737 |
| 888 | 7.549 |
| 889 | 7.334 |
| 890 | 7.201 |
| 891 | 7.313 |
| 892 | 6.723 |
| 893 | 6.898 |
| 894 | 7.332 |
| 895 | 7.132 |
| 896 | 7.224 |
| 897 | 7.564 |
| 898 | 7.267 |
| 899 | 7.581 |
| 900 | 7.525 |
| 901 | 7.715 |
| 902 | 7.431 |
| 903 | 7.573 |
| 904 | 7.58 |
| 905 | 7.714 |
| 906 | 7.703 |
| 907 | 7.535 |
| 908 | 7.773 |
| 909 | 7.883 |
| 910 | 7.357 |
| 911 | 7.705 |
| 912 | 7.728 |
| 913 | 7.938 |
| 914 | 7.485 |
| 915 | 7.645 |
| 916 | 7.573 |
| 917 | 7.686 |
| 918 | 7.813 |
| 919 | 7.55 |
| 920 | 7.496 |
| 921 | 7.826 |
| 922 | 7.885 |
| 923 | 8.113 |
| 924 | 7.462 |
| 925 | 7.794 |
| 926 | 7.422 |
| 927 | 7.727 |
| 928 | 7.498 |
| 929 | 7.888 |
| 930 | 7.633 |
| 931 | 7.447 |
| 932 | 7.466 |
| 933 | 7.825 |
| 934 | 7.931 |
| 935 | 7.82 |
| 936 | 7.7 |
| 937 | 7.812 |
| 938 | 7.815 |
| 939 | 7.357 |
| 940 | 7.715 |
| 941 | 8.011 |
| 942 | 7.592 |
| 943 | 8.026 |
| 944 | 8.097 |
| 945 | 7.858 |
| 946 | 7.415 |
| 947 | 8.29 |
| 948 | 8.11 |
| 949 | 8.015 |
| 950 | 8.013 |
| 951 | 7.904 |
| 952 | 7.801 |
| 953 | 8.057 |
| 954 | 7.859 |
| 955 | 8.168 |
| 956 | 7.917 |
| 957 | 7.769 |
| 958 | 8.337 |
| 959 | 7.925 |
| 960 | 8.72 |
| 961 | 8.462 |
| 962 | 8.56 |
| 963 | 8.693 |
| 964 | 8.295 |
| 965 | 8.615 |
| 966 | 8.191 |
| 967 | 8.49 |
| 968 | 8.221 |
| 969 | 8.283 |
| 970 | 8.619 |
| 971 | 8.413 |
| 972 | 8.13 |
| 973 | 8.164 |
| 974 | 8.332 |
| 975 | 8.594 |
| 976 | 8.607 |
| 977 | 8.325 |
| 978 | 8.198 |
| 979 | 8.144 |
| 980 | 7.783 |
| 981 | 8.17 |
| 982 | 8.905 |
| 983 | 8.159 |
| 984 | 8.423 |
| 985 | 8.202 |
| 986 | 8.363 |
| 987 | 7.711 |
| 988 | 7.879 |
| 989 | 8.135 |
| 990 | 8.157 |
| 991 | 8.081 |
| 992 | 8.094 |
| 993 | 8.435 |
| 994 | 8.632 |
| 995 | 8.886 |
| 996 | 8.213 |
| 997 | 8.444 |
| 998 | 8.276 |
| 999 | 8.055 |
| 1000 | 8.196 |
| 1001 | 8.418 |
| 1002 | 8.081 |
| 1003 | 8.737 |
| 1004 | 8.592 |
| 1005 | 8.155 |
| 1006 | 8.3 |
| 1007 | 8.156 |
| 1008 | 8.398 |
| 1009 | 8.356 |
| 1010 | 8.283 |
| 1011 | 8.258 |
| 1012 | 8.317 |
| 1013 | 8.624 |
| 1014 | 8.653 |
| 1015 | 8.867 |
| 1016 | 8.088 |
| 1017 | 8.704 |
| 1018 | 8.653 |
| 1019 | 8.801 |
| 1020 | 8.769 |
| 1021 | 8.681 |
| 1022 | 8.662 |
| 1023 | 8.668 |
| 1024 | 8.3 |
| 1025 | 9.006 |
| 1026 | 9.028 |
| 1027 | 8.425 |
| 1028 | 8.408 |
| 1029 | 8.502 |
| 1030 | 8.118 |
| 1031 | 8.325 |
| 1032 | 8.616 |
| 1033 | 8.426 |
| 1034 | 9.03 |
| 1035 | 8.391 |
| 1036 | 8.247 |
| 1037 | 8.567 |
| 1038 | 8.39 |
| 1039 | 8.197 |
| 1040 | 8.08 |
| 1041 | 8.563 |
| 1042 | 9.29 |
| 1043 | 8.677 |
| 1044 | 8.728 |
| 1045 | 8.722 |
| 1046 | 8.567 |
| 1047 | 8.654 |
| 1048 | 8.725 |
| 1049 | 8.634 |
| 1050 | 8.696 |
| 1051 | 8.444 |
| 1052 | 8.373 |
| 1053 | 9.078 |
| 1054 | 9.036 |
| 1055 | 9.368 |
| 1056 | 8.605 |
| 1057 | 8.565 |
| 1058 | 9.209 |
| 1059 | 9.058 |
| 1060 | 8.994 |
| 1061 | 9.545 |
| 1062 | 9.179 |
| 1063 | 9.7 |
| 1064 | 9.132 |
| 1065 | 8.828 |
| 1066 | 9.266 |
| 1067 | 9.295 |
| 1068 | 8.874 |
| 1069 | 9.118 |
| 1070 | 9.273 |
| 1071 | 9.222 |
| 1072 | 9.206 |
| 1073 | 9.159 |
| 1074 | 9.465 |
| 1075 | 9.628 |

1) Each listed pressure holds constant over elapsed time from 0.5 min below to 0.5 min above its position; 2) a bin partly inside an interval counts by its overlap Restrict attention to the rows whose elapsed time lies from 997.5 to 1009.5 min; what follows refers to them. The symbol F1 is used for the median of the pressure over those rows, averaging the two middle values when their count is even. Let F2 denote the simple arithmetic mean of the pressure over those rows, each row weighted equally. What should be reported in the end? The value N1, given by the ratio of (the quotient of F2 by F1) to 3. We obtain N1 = 0.334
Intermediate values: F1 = 8.3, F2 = 8.31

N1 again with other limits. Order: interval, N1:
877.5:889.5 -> 0.333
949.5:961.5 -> 0.338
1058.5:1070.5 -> 0.335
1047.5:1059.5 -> 0.337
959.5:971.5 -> 0.333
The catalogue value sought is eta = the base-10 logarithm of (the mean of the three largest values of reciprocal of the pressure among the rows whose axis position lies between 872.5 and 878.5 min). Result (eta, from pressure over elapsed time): -0.82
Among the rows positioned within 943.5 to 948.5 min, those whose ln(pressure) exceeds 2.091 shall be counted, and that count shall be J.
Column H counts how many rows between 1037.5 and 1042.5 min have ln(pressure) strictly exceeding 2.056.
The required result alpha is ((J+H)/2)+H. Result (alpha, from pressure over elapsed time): 9.0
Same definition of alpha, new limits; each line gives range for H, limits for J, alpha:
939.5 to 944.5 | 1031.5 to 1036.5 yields 7.0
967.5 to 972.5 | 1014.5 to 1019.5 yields 9.5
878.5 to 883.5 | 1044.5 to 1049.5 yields 2.5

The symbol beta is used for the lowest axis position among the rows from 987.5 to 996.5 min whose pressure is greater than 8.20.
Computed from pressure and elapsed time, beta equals 993 min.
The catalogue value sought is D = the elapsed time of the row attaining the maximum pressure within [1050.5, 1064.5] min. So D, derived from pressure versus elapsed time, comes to 1063 min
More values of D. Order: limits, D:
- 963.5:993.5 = 982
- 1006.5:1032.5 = 1026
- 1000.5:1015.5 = 1015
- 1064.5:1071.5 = 1067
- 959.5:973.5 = 960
